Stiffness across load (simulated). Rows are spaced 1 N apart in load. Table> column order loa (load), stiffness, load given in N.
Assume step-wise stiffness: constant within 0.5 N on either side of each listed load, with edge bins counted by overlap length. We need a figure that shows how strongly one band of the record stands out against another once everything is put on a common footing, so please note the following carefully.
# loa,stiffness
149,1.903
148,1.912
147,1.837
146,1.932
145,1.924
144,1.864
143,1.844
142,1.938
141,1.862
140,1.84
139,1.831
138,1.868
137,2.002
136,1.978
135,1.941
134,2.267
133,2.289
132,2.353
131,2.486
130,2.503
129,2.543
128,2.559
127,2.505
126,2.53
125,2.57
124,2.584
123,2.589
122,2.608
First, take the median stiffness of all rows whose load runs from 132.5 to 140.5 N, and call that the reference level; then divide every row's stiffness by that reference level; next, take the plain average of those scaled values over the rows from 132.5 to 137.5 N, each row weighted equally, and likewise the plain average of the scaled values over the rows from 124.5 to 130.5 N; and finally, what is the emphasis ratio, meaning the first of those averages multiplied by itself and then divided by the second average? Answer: 0.88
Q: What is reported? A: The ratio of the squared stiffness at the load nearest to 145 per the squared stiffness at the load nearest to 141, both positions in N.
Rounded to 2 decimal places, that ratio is 1.07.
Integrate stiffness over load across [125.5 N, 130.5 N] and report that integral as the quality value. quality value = 12.6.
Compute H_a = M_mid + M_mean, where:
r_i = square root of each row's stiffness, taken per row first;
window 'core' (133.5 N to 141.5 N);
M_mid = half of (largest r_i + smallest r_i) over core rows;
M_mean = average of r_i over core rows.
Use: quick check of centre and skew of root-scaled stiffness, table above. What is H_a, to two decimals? 2.82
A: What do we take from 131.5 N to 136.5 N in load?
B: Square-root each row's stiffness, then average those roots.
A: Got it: 1.47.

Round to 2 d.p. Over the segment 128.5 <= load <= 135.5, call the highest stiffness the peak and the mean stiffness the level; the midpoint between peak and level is 2.44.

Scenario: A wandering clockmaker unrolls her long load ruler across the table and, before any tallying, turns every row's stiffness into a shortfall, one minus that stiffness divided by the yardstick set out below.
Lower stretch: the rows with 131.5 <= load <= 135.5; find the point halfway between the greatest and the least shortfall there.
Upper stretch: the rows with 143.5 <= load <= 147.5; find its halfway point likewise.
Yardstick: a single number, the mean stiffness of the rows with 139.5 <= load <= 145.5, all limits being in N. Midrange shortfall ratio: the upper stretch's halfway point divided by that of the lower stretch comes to 0.022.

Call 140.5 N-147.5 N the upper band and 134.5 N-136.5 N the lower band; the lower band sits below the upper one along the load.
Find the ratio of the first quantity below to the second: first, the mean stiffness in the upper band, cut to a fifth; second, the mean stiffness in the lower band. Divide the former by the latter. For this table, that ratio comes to 0.19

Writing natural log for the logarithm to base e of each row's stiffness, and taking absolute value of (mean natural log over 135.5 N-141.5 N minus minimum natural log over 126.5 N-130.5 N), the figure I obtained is 0.278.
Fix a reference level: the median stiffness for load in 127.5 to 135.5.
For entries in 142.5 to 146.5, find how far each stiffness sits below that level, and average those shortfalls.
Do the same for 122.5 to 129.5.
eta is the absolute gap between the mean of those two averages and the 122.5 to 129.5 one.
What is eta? 0.33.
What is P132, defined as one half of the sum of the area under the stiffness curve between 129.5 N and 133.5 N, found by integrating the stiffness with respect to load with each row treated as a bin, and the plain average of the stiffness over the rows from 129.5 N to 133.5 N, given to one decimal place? 6.0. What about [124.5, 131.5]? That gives 10.1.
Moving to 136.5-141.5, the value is 5.6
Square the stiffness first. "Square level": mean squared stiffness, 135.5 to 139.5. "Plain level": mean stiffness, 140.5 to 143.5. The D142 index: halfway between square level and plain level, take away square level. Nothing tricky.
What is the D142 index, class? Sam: -0.90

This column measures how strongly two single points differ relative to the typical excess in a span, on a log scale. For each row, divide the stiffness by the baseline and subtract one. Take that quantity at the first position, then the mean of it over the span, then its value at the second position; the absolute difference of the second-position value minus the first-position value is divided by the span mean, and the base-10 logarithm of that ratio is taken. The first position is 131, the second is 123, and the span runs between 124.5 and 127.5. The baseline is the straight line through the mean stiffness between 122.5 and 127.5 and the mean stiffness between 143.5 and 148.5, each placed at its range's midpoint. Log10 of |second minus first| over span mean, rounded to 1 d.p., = 1.2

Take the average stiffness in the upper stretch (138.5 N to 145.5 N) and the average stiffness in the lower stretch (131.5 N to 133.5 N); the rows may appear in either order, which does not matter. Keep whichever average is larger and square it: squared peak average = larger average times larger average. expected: 5.39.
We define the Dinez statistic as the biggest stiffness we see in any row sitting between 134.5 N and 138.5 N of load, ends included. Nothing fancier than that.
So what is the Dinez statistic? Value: 2.002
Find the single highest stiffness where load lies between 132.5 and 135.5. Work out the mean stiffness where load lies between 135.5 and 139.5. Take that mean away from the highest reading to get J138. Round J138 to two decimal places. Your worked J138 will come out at 0.37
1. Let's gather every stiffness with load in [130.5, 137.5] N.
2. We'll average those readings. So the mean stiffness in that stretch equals 2.19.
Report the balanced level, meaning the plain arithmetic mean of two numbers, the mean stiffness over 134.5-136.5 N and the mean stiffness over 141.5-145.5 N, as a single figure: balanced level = 1.93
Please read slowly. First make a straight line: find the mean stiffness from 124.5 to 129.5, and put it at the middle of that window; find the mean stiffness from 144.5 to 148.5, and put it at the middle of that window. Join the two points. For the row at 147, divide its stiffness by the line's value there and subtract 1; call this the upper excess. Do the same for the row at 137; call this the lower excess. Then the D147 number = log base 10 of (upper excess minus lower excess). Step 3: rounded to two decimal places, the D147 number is -1.15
